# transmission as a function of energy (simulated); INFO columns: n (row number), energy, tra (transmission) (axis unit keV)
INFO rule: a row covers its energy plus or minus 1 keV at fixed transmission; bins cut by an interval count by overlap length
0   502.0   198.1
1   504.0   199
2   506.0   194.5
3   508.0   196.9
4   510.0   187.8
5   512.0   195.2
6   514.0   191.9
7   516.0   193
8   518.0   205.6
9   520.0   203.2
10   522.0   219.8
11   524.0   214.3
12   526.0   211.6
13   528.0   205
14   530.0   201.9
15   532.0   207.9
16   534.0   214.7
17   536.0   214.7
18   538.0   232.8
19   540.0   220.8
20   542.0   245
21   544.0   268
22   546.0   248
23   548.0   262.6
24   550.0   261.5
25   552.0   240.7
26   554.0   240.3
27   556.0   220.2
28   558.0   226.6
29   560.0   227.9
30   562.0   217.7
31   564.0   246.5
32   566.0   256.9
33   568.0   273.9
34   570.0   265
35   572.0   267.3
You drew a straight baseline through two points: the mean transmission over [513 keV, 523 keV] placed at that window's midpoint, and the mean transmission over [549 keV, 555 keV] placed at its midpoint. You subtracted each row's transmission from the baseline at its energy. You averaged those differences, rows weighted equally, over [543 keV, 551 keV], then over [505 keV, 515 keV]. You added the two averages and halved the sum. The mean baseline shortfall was -10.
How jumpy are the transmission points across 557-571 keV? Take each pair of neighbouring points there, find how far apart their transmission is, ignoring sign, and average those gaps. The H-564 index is 13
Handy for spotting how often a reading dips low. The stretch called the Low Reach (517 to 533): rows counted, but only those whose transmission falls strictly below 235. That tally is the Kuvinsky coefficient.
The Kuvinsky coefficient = 8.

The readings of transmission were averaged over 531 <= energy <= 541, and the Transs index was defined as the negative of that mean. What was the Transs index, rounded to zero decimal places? -218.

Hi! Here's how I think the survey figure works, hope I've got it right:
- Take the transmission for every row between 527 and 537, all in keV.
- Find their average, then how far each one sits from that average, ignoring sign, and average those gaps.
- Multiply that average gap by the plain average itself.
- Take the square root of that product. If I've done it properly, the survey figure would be 31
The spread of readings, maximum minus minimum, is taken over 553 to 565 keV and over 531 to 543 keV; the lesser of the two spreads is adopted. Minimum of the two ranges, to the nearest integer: 29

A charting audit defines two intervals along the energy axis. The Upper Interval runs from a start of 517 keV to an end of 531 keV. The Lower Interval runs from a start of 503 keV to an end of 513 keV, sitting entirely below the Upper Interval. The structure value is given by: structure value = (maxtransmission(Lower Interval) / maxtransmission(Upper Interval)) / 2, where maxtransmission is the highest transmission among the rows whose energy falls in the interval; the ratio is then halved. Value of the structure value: 0.45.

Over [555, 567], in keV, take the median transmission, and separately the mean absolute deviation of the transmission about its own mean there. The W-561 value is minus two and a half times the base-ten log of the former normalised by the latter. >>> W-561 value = -3.13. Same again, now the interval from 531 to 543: -3.26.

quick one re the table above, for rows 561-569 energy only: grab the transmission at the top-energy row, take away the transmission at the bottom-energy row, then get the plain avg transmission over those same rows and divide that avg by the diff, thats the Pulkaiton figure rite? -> 4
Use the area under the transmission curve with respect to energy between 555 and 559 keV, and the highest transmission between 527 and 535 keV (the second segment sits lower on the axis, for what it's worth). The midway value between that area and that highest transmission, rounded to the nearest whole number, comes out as 554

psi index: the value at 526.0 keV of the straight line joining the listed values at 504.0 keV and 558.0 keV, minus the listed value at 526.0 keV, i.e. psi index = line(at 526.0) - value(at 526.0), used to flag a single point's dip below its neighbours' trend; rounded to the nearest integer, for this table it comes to -1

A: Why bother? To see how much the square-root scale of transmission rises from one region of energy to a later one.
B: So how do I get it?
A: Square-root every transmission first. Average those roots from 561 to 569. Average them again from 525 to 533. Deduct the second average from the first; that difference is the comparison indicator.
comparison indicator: 1.39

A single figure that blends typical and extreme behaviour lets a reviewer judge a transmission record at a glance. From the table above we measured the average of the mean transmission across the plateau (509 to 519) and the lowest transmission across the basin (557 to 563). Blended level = 206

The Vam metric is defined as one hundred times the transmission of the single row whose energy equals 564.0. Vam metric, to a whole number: 24650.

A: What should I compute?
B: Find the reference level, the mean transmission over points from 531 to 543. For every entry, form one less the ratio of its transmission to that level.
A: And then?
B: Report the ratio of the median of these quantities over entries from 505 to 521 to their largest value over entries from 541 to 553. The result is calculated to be -1.5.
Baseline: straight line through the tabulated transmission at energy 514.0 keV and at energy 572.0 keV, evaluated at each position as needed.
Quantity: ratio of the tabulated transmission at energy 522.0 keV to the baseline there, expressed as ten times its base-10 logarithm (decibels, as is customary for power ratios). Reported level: 0.4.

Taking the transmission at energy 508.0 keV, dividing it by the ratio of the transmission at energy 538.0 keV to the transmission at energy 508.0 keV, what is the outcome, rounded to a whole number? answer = 167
